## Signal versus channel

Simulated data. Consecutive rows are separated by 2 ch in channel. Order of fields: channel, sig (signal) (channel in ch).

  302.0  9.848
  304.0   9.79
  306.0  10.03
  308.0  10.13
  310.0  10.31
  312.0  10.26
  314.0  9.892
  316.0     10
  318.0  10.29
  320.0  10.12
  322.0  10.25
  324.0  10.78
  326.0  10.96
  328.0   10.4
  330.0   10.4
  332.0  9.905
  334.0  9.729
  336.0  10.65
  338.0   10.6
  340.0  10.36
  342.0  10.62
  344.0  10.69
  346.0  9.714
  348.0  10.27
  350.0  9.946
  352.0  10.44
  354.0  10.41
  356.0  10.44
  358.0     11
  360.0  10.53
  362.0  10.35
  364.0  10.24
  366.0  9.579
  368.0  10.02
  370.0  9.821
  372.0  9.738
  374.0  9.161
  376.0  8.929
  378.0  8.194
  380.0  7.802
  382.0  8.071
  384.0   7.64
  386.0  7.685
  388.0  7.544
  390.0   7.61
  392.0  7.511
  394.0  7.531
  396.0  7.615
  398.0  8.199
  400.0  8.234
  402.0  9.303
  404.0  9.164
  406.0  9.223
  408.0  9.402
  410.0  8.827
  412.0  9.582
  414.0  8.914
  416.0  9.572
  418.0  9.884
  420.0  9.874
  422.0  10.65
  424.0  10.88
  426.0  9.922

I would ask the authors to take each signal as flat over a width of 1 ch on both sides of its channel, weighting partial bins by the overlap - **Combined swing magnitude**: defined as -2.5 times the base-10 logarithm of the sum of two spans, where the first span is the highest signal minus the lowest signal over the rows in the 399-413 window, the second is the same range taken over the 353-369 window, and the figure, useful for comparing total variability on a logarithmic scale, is -1.1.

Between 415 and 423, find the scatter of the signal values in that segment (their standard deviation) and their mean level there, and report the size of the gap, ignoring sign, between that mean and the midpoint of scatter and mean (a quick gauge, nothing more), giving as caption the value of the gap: 4.8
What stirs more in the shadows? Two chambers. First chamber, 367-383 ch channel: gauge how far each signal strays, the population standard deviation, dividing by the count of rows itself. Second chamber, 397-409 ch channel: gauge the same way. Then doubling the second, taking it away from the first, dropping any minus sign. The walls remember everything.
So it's 0.20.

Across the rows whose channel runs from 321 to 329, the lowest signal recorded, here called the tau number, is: 10.25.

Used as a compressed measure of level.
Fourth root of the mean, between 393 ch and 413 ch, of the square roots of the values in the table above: 1.31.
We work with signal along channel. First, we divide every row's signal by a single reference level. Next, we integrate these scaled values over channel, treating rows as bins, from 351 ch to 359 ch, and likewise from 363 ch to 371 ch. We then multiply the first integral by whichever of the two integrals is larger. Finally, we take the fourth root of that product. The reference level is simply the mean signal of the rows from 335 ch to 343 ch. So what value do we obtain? 2.83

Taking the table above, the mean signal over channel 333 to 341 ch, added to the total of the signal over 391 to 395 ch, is 25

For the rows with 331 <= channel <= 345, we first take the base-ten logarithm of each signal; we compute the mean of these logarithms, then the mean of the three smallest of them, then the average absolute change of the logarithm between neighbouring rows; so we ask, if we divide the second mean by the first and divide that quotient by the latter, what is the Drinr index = 81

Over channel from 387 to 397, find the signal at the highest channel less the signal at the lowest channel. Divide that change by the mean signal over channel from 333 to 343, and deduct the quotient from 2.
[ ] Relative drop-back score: 1.99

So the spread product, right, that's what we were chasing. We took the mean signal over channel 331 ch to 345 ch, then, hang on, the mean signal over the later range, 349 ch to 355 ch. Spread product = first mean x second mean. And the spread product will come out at 106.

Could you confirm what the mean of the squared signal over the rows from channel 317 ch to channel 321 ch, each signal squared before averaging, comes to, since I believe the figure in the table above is 104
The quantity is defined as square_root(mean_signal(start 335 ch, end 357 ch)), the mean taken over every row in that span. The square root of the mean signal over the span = 3.22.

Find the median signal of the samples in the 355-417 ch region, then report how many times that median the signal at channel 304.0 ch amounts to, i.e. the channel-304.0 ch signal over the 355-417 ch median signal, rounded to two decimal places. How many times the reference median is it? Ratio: 1.07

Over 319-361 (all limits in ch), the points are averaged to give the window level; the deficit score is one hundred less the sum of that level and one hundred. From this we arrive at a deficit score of -10.4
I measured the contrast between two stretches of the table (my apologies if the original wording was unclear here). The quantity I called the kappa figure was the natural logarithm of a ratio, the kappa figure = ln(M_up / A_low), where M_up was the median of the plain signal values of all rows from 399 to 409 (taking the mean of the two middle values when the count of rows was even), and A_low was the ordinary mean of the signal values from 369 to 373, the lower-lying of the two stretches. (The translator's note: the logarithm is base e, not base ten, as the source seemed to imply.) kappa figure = -0.059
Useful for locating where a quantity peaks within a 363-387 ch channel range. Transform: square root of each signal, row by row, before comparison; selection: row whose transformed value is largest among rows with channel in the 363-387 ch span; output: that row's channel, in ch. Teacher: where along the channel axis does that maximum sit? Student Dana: 364.0 ch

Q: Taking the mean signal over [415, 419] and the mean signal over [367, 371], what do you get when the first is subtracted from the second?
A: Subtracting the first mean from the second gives 0.19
